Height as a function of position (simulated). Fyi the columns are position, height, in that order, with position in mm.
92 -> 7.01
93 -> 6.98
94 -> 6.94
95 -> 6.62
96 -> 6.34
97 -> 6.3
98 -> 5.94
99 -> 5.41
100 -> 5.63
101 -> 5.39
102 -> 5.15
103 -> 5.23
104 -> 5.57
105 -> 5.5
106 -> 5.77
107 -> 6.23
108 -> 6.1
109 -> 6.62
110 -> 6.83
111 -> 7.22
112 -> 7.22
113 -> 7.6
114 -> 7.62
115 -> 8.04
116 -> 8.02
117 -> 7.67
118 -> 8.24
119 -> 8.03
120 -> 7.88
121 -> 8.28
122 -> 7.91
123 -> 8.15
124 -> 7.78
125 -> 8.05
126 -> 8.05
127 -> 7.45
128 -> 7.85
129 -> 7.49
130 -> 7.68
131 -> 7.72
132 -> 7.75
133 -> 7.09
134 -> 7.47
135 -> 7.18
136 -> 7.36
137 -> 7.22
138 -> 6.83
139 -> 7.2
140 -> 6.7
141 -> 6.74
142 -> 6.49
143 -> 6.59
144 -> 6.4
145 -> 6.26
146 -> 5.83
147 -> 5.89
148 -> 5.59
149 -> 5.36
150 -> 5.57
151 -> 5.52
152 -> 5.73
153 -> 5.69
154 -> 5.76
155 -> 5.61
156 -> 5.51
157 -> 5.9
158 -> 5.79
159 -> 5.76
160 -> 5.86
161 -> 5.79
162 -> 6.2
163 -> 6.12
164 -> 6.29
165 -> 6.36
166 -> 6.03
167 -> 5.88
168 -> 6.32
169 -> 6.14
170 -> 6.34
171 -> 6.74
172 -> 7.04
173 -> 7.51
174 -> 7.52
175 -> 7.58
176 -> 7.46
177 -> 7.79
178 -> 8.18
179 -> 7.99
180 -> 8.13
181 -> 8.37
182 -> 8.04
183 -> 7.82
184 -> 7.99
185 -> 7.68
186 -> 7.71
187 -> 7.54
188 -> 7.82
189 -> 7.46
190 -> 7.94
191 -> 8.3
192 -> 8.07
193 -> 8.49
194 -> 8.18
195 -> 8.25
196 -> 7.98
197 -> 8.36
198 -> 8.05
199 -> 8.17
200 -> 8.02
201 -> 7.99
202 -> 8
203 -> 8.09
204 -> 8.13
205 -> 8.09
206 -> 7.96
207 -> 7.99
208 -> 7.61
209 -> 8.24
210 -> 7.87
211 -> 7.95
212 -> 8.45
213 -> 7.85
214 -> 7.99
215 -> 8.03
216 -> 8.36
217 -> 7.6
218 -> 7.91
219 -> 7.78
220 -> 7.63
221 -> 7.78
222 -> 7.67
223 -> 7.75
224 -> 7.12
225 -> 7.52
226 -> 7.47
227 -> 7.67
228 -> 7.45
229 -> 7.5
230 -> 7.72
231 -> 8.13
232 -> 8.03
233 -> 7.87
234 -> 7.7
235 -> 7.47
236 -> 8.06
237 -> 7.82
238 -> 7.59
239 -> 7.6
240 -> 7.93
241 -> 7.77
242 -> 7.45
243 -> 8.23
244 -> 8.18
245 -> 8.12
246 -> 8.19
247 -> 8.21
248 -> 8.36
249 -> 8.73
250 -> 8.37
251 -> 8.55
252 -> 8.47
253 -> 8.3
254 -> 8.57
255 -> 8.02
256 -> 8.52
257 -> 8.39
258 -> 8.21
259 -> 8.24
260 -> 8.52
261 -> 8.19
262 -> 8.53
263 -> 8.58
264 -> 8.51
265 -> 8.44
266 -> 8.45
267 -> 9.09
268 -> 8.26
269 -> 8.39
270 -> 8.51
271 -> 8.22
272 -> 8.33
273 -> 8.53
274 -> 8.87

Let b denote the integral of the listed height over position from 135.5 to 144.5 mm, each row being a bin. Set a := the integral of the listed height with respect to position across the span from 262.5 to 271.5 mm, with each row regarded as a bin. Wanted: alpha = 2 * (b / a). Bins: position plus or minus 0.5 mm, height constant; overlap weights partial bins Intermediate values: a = 76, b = 62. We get 1.6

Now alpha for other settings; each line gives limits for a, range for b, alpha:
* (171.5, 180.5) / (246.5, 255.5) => 2.2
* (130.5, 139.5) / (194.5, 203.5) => 2.2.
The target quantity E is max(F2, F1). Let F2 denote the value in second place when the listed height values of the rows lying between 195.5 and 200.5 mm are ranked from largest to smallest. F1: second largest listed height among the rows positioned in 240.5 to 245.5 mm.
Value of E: 8.18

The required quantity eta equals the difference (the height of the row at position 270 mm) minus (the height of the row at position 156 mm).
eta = 3.0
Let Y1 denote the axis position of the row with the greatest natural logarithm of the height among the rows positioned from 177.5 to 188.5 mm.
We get 181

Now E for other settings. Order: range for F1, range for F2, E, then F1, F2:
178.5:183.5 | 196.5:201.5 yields 8.17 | 8.13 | 8.17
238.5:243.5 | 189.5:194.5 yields 8.30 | 7.93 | 8.3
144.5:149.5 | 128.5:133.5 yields 7.72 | 5.89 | 7.72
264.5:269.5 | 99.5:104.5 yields 8.45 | 8.45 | 5.57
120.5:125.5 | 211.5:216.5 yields 8.36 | 8.15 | 8.36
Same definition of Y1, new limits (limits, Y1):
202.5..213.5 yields 212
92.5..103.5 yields 93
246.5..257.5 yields 249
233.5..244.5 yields 243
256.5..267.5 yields 267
